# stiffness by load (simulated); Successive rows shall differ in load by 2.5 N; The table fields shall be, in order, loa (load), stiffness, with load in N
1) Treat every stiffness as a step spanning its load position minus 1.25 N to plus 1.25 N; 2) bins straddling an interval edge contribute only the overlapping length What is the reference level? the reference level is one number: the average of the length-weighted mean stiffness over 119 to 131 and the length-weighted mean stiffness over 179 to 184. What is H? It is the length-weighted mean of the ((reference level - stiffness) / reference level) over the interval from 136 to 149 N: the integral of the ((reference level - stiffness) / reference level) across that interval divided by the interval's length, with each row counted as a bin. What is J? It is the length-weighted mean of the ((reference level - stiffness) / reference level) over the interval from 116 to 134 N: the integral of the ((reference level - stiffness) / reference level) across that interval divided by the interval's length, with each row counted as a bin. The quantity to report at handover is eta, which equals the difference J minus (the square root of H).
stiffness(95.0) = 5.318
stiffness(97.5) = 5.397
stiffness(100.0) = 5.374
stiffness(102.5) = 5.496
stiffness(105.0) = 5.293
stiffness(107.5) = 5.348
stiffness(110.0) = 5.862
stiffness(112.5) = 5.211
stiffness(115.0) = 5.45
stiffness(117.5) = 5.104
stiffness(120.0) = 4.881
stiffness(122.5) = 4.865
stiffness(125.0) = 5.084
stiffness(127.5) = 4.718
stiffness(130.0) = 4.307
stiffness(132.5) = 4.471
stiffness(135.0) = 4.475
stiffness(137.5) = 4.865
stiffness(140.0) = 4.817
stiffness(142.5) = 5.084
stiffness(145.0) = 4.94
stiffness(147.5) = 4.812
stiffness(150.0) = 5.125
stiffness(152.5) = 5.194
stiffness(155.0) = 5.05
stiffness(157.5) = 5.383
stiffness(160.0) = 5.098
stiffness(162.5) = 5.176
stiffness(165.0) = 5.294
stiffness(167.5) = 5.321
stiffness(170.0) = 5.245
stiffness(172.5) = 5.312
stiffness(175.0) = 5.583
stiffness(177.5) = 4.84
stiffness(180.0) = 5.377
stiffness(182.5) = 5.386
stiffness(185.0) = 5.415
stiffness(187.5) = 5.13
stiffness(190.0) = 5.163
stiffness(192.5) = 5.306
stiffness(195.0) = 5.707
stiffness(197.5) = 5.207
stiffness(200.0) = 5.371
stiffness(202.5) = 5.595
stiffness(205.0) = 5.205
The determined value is -0.13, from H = 0.04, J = 0.059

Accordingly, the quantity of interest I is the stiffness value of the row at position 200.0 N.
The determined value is 5.371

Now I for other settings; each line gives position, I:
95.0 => 5.318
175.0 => 5.583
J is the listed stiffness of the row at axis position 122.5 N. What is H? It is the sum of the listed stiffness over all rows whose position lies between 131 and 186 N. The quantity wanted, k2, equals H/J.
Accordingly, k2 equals 23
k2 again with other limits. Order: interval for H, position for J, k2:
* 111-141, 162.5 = 11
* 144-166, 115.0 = 8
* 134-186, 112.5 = 21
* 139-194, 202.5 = 20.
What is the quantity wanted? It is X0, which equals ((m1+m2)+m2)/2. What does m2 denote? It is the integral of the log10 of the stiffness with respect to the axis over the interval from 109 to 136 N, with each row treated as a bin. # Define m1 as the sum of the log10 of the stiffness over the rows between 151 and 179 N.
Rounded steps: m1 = 7.90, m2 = 18.7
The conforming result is 22.6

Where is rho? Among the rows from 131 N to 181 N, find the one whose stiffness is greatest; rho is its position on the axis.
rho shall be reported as 175.0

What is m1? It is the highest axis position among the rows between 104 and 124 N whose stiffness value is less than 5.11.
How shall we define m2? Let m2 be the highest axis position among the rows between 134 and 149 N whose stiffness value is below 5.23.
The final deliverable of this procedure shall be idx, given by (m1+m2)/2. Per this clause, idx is 135.0 N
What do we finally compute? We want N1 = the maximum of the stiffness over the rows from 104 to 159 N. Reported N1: 5.862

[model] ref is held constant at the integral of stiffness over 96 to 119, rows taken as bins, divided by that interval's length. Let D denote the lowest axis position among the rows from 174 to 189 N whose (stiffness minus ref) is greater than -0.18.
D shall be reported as 175.0 N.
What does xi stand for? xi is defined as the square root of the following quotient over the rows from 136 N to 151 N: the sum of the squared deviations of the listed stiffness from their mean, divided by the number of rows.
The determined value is 0.12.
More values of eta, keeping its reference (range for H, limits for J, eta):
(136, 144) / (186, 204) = -0.24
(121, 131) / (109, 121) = -0.30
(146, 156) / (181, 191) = -0.13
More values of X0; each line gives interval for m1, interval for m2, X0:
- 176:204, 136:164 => 23.7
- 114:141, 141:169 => 23.6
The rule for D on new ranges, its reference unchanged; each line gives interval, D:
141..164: 157.5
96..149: 97.5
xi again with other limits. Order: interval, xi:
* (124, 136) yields 0.27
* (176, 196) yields 0.24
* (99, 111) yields 0.20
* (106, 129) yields 0.33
